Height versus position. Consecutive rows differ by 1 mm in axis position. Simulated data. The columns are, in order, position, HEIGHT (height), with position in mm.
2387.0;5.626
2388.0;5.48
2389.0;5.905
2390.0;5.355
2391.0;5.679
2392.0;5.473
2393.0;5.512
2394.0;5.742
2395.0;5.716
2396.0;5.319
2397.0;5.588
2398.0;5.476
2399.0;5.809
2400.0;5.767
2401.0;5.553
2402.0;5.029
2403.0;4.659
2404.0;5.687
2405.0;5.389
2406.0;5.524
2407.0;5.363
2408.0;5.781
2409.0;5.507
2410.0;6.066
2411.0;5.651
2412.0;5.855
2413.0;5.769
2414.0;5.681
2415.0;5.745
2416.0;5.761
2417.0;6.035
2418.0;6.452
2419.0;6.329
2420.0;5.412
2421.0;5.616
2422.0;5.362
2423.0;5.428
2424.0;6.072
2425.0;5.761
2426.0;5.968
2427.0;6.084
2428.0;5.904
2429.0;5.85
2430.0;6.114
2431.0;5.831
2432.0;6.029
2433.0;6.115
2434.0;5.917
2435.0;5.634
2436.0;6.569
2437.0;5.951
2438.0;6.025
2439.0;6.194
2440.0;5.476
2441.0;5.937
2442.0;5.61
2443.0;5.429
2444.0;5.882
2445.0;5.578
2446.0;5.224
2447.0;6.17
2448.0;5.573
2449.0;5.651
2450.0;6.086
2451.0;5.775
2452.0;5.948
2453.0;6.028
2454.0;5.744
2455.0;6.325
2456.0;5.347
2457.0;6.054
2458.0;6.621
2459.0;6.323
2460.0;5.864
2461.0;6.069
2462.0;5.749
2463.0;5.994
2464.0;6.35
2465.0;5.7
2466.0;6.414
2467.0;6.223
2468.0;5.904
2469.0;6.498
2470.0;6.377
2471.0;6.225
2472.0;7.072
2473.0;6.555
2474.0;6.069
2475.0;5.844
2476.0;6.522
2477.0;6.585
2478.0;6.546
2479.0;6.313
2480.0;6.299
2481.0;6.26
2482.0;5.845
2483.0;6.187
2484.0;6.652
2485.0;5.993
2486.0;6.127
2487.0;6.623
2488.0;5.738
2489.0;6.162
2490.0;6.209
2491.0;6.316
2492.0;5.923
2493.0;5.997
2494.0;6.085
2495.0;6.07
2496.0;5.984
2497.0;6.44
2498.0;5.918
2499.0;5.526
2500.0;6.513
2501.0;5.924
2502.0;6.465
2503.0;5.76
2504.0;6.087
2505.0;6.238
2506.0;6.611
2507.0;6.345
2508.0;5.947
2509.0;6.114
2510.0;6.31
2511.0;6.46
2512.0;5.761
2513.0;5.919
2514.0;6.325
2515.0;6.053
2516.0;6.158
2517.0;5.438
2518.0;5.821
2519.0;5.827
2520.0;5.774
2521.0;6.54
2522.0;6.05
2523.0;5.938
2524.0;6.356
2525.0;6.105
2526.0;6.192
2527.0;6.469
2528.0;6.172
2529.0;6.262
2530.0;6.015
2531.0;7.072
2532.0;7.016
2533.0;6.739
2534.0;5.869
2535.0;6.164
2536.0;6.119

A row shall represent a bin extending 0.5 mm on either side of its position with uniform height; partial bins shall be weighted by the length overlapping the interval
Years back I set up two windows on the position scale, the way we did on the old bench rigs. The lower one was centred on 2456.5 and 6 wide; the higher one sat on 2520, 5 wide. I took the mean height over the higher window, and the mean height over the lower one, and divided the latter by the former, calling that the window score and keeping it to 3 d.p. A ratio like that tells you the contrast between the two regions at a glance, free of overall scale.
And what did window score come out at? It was 1.011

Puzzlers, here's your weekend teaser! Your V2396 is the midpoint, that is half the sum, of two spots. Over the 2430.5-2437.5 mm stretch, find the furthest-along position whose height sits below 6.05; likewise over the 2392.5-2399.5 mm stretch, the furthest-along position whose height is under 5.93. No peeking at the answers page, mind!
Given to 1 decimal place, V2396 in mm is 2418.0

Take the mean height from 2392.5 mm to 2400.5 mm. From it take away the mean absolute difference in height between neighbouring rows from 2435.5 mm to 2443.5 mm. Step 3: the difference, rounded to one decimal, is 5.3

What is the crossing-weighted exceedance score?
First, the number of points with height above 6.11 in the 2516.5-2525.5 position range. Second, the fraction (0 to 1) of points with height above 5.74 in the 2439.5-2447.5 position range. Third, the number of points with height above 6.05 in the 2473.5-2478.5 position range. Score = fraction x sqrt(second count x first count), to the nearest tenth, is 1.1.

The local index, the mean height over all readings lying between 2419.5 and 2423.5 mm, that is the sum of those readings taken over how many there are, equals 5.45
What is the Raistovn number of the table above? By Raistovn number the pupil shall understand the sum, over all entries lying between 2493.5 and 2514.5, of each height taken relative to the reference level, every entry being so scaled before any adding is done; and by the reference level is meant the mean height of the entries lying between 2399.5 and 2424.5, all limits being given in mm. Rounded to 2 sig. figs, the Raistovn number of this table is 23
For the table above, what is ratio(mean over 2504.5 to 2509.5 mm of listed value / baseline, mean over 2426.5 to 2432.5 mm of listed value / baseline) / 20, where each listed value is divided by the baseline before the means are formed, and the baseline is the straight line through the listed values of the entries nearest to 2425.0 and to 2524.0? 0.0485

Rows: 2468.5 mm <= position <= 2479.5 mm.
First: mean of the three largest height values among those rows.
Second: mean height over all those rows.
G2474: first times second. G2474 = 43.2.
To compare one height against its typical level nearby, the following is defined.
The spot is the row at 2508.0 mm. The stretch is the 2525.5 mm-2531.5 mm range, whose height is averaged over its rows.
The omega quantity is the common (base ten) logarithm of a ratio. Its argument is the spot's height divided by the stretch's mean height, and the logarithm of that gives -0.029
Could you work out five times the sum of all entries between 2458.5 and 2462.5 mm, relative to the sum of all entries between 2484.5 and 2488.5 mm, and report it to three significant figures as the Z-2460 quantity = 4.90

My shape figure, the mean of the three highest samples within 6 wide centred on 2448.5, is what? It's 6.01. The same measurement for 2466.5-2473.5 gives 6.71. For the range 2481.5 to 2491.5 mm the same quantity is 6.53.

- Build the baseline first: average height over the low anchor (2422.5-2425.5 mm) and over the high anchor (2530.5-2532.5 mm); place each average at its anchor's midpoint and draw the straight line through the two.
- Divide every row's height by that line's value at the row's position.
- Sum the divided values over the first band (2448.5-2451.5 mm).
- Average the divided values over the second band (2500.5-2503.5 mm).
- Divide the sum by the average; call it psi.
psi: 3.2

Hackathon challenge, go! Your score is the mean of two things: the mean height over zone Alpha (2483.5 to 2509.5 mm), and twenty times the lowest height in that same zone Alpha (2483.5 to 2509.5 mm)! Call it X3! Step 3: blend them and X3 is 58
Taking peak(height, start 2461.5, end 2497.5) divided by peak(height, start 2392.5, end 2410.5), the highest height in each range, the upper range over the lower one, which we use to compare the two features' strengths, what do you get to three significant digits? 1.17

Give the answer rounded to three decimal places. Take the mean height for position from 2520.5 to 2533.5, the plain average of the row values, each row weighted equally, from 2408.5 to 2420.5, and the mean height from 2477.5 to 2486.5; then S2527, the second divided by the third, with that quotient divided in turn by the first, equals 0.147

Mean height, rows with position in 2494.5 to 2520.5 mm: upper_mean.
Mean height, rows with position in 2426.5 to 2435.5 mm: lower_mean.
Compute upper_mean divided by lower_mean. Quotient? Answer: 1.02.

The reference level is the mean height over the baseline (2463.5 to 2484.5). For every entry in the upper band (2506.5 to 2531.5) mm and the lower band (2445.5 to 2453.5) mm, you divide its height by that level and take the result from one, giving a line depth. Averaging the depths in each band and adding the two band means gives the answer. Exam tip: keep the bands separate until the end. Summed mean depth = 0.11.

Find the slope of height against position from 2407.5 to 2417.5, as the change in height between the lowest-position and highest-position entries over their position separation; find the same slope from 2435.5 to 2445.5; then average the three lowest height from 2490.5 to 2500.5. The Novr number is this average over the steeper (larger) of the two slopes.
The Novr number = 205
